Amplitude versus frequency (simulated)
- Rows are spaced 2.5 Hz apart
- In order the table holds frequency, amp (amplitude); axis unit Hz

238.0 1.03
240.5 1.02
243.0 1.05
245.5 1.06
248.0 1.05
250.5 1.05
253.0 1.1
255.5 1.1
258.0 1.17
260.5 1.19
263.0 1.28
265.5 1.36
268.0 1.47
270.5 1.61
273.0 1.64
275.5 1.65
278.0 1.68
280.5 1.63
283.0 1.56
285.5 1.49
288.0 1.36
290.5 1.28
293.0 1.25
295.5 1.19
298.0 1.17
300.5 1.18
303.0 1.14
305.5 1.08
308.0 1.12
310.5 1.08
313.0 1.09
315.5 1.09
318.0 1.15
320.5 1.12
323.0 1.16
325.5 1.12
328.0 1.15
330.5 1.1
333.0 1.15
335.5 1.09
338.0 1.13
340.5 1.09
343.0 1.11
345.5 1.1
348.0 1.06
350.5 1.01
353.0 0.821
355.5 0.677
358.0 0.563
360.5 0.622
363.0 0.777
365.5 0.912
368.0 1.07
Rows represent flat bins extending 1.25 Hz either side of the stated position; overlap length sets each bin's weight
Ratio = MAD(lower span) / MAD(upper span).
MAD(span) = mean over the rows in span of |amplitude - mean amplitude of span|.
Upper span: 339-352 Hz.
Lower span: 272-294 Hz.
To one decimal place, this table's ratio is 4.5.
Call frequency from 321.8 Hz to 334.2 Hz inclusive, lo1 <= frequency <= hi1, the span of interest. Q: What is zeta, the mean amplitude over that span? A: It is 1.14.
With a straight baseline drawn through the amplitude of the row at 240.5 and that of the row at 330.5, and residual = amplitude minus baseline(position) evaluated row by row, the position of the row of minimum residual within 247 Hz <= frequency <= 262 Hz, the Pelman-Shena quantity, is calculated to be 250.5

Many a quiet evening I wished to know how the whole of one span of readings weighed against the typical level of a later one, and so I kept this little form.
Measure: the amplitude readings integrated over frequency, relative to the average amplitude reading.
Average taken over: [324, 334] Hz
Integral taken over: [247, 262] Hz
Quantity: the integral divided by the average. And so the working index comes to 15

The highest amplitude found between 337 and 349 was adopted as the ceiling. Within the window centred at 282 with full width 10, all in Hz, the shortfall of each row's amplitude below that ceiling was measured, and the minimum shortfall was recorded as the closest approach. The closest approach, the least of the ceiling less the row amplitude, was -0.55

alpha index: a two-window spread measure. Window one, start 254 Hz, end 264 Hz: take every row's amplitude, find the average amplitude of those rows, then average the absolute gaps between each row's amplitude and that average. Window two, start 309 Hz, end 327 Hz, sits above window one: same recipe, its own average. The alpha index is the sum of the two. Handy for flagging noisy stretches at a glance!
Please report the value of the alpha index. 0.07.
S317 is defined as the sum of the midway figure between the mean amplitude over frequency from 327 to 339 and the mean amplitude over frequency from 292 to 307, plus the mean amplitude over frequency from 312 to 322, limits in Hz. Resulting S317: 2.26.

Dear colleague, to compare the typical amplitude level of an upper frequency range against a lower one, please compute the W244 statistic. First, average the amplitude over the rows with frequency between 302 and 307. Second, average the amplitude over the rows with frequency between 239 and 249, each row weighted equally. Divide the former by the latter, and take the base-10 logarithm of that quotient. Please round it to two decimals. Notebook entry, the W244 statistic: 0.03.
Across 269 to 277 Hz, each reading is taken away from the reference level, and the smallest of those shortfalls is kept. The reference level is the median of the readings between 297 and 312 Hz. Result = -0.52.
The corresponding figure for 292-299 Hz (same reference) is -0.12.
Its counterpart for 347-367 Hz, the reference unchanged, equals 0.07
